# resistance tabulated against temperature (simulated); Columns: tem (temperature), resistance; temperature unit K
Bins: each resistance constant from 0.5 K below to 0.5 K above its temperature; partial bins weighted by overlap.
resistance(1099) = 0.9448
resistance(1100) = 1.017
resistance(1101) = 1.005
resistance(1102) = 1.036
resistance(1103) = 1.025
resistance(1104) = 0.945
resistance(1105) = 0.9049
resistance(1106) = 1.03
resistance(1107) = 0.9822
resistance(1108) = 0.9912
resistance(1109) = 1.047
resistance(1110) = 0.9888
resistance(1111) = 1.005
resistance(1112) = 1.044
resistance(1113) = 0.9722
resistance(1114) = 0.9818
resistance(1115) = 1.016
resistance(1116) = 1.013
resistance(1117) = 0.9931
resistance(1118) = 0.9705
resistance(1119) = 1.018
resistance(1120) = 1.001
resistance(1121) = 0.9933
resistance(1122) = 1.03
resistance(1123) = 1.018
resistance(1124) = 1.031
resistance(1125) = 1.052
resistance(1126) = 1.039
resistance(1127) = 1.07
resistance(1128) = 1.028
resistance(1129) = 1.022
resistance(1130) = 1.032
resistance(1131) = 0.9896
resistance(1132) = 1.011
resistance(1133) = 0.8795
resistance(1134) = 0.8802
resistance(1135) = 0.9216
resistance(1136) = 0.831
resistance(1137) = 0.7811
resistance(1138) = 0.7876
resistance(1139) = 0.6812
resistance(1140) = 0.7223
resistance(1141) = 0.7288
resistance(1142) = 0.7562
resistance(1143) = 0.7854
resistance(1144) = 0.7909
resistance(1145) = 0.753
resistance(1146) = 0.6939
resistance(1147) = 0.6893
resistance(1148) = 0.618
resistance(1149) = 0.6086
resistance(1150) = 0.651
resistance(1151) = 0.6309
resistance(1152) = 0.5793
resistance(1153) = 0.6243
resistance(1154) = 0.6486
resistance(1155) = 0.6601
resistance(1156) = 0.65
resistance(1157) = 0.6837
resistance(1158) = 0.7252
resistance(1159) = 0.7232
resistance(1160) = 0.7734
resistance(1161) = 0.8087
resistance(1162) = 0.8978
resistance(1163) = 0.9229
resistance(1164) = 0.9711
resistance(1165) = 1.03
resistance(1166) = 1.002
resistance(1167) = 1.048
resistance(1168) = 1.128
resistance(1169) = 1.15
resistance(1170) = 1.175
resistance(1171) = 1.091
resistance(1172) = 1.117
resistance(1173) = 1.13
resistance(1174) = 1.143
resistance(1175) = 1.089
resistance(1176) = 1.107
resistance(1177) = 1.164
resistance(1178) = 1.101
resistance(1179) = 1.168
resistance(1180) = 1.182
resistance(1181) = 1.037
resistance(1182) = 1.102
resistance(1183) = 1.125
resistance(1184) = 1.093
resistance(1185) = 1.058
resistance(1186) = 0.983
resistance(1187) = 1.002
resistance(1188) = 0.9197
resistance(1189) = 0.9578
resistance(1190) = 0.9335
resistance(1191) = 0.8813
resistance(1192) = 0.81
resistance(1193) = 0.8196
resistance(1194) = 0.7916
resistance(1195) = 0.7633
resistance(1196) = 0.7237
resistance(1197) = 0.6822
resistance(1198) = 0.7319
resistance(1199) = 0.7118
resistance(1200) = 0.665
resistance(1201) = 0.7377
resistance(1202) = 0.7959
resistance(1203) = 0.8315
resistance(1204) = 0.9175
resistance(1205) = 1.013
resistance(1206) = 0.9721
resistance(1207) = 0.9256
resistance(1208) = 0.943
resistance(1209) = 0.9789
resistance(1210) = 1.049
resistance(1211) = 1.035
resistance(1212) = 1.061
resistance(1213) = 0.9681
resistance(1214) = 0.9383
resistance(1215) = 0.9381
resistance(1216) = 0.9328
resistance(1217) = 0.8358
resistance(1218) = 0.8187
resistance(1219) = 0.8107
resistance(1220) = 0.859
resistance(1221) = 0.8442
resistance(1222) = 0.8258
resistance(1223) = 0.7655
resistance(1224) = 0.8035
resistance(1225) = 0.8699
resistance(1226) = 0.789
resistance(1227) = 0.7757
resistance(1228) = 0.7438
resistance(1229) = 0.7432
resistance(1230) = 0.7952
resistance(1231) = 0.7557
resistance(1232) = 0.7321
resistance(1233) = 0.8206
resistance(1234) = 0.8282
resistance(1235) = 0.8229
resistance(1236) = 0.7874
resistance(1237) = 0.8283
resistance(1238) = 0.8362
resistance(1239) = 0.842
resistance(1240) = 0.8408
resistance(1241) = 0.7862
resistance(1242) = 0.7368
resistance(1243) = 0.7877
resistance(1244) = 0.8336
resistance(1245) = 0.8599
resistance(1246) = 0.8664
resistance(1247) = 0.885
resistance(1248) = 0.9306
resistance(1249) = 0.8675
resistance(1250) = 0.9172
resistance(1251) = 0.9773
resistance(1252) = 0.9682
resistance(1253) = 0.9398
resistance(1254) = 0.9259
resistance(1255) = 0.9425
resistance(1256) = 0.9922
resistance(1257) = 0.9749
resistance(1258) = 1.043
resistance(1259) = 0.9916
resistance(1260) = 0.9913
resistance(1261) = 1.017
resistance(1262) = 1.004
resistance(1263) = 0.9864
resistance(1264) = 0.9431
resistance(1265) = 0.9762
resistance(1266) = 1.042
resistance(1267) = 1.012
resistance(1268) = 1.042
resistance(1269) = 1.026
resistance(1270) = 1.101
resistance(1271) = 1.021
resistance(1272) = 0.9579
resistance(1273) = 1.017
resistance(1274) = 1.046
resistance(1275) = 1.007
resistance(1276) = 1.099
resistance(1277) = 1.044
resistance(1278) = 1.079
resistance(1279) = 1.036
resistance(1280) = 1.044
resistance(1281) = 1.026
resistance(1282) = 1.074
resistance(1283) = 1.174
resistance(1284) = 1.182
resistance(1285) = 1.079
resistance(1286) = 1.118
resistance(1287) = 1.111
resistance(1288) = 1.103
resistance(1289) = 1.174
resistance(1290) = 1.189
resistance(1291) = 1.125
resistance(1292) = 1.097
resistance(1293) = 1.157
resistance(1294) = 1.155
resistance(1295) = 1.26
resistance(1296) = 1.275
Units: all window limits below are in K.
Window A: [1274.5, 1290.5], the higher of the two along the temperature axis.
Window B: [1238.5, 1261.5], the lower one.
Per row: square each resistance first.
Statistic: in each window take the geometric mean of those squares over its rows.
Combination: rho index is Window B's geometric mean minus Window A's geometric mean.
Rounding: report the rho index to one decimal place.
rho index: -0.4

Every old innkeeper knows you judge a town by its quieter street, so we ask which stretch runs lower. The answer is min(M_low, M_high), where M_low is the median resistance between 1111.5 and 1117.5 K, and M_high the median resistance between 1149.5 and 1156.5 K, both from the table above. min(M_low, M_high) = 0.65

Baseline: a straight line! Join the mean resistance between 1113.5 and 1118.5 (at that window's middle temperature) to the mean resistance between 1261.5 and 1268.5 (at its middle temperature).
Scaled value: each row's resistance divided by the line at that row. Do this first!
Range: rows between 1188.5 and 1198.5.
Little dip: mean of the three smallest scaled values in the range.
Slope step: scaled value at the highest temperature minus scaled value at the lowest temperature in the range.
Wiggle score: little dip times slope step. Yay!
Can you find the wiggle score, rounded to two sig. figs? -0.16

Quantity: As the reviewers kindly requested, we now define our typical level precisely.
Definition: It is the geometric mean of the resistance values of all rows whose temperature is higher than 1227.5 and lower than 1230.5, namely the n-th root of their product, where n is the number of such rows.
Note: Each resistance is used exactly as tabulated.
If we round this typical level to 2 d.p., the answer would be 0.76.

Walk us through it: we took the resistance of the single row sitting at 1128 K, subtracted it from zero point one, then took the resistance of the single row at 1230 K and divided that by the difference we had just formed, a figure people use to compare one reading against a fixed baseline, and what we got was -0.86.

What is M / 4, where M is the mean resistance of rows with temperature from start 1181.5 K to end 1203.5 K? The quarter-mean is 0.22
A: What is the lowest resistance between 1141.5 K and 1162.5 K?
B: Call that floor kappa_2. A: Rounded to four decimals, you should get 0.5793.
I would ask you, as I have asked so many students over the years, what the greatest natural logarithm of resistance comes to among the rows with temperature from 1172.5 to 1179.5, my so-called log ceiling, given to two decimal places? 0.16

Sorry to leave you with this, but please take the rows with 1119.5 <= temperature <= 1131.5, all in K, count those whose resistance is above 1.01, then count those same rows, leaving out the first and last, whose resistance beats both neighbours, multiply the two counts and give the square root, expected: 6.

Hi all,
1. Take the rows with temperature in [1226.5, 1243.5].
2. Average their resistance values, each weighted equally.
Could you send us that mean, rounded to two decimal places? 0.79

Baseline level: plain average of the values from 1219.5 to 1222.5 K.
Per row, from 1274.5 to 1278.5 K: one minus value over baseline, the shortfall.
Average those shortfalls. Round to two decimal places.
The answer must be -0.25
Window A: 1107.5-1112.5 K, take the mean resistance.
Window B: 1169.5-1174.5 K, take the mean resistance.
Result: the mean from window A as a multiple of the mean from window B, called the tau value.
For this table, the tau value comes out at 0.90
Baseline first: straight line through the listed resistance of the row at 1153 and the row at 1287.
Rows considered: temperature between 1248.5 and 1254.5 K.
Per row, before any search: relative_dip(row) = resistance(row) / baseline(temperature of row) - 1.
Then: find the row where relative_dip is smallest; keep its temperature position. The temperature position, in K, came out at 1249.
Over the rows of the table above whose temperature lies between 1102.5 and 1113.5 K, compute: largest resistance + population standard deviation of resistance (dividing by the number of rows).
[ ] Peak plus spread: 1.09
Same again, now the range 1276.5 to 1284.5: 1.24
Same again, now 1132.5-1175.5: 1.35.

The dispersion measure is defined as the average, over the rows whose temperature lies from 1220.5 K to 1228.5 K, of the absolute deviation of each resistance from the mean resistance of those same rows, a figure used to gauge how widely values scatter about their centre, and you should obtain 0.034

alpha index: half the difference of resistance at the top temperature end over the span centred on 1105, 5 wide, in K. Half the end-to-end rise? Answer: -0.02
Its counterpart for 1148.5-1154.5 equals 0.02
